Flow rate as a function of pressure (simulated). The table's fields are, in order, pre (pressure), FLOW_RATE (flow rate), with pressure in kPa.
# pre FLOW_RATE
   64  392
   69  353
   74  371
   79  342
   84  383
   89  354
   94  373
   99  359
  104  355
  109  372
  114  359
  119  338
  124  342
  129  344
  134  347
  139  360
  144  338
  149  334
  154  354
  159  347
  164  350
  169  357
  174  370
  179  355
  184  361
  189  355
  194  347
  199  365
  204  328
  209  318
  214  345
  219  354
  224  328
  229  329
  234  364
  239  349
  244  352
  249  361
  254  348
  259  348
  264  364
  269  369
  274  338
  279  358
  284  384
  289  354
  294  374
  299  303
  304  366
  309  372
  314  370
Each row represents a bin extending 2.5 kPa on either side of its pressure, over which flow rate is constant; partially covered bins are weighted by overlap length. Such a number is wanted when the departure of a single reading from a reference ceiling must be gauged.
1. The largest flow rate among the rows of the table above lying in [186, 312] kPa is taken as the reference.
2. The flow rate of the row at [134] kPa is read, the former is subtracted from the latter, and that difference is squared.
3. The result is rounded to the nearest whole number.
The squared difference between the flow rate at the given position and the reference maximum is 1369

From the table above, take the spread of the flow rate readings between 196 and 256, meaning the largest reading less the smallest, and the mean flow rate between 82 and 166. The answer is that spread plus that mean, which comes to 400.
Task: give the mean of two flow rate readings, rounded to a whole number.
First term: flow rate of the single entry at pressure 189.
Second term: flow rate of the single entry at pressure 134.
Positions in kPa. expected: 351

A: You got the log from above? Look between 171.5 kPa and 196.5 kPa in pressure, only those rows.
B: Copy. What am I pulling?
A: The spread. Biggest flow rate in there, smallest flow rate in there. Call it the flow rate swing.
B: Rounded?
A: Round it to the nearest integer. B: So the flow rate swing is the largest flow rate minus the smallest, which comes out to 23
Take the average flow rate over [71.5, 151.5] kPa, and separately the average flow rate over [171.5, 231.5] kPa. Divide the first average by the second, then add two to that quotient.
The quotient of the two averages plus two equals 3.02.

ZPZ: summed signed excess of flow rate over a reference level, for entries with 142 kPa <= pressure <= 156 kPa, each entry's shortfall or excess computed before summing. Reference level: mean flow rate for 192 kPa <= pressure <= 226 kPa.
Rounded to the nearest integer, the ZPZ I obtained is 4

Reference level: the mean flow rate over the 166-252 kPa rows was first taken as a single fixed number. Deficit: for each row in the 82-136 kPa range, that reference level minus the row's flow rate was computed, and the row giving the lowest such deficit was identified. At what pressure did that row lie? 84 kPa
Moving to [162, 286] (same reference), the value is 284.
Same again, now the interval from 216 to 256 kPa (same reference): 234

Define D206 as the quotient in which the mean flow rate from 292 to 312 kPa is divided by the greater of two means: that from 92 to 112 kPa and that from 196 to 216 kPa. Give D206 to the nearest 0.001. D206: 0.970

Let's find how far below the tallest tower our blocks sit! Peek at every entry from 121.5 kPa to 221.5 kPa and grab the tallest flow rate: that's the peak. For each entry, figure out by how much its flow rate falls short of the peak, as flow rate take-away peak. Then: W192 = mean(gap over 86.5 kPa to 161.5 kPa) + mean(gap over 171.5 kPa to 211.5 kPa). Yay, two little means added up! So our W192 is -38.4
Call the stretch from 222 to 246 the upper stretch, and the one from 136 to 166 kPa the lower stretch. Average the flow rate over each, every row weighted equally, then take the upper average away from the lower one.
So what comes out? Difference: 3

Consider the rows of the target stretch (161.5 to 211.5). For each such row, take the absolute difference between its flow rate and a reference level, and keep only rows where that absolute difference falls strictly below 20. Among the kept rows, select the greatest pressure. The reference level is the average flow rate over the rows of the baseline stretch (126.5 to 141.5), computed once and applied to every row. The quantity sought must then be 199 kPa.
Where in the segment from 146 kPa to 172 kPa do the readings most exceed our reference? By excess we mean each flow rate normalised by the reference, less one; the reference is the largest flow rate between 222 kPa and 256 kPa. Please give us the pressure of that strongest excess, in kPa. 169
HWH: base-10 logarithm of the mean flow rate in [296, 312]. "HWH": 2.54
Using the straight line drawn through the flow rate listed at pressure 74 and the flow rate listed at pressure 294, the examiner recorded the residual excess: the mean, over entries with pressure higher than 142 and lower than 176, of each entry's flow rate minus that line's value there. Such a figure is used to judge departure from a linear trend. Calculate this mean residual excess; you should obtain -22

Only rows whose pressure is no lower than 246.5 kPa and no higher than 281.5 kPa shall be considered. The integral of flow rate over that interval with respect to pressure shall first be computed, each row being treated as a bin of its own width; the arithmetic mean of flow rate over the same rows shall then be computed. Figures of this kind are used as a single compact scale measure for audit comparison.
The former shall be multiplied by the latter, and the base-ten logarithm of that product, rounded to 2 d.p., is 6.64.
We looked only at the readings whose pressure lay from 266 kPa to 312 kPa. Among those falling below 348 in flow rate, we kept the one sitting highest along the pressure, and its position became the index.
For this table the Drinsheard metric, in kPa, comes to 299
